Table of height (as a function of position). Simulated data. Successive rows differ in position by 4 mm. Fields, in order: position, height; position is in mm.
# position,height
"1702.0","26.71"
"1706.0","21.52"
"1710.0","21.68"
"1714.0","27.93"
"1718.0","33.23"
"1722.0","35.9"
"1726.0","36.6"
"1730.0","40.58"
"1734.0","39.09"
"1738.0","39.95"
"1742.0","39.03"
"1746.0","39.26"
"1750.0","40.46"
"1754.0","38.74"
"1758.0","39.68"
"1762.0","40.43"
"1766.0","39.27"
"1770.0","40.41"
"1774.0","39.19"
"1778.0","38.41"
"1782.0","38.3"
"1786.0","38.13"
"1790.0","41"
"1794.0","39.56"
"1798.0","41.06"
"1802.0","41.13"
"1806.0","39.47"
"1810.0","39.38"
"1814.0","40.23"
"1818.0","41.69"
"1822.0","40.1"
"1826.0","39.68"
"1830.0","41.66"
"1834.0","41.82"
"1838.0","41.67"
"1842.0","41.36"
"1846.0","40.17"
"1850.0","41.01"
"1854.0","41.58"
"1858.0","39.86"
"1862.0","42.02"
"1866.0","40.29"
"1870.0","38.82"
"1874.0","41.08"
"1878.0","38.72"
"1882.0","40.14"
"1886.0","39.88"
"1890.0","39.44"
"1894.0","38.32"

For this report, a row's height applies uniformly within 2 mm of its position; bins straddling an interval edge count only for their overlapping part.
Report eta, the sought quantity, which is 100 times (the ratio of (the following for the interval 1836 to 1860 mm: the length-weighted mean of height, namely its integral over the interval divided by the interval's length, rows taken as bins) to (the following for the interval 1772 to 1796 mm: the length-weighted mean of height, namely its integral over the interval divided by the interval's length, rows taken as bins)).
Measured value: 105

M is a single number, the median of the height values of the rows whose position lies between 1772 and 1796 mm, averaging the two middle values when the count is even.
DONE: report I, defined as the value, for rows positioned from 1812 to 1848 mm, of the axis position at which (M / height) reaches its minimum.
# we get 1834.0 mm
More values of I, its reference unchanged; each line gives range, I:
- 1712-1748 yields 1730.0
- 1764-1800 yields 1798.0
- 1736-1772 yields 1750.0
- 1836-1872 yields 1862.0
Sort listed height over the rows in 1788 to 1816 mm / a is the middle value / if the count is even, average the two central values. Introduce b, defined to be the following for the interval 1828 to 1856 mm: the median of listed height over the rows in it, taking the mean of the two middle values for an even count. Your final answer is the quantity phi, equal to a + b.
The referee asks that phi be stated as 81.8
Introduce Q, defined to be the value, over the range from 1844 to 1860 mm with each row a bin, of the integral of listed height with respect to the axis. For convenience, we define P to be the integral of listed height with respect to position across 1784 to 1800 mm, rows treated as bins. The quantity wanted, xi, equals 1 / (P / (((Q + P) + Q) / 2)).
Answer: 1.52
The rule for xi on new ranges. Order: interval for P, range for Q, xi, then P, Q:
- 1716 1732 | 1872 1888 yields 1.59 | 585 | 639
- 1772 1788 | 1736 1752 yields 1.53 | 616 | 635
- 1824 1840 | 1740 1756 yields 1.46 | 659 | 630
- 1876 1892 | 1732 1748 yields 1.49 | 633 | 629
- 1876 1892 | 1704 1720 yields 1.16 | 633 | 417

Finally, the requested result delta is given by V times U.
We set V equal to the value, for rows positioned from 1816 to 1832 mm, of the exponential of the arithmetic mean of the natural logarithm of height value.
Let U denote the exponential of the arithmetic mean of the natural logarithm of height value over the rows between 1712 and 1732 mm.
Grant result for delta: 1410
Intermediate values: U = 35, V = 40.8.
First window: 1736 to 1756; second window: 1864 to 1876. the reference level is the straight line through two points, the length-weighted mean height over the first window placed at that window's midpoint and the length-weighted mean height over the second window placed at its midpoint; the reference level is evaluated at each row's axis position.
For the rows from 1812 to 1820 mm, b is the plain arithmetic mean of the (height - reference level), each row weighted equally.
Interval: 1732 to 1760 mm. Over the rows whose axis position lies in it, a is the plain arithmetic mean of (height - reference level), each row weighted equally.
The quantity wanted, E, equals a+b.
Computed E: 1.1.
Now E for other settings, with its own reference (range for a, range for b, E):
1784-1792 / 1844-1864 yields 0.8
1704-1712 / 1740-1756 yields -17.8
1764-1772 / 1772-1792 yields -0.4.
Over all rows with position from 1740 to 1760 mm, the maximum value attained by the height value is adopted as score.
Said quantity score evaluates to 40.46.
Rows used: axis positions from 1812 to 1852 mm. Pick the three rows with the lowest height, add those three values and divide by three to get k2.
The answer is 40.0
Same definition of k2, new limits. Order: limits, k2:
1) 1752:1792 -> 38.3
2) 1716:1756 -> 35.2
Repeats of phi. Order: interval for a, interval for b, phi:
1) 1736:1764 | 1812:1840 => 81.3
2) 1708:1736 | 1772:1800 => 75.1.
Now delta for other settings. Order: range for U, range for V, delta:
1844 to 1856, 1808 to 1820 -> 1654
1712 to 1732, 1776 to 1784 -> 1327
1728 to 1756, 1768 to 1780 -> 1557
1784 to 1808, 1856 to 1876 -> 1618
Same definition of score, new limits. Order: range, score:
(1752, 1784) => 40.43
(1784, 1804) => 41.13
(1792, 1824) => 41.69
